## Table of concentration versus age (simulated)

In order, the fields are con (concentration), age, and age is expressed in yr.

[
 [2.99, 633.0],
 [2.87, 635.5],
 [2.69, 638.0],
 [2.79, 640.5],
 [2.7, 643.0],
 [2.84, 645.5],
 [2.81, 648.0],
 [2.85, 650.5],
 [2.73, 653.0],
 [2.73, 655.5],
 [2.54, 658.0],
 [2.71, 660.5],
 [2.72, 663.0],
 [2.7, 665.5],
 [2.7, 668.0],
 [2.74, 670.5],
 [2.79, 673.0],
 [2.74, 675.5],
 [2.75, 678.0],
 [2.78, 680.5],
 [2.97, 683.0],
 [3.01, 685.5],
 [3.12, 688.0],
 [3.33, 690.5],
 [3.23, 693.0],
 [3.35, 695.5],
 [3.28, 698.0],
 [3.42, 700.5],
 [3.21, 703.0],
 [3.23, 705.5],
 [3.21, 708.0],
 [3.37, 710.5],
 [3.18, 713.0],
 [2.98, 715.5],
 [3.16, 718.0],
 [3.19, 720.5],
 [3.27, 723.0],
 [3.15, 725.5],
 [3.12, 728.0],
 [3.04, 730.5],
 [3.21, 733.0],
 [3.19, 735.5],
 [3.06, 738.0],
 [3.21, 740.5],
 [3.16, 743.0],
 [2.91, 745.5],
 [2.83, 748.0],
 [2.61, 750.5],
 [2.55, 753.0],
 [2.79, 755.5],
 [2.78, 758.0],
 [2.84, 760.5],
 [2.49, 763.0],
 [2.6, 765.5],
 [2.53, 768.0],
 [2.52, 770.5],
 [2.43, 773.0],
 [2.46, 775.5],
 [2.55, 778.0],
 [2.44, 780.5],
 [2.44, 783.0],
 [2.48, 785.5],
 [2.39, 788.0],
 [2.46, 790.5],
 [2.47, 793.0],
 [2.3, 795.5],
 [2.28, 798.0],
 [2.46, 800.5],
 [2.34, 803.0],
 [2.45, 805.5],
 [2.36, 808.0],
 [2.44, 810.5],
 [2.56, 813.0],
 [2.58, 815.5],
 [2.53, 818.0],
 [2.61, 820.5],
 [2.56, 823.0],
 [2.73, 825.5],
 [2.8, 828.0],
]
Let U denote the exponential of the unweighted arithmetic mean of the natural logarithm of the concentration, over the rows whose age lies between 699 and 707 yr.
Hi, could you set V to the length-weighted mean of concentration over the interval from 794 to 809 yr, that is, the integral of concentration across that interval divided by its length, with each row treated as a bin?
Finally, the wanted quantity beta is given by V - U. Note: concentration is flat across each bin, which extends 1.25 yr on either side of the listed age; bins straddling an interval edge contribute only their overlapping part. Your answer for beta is -0.9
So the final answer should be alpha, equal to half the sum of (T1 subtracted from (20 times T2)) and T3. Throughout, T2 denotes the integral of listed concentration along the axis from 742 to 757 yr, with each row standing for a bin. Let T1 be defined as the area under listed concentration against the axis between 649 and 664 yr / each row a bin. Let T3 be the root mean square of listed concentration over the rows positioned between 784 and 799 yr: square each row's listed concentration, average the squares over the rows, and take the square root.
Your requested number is 401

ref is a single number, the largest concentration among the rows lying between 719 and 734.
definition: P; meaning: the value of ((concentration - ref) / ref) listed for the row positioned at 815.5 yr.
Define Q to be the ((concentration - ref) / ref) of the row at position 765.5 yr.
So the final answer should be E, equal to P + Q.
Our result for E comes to -0.42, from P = -0.21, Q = -0.20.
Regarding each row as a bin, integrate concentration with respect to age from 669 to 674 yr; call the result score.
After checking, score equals 13.8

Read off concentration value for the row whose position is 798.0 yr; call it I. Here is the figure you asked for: 2.28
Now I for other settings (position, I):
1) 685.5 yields 3.01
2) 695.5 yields 3.35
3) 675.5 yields 2.74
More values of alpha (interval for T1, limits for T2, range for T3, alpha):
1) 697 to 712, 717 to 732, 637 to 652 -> 450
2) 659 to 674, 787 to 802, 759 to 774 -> 340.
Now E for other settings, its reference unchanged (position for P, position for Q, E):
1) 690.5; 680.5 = -0.13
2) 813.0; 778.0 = -0.44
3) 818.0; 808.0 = -0.50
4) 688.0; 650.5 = -0.17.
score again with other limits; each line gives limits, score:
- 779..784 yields 12.2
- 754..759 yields 13.9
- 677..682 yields 13.9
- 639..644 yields 13.7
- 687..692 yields 16.2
